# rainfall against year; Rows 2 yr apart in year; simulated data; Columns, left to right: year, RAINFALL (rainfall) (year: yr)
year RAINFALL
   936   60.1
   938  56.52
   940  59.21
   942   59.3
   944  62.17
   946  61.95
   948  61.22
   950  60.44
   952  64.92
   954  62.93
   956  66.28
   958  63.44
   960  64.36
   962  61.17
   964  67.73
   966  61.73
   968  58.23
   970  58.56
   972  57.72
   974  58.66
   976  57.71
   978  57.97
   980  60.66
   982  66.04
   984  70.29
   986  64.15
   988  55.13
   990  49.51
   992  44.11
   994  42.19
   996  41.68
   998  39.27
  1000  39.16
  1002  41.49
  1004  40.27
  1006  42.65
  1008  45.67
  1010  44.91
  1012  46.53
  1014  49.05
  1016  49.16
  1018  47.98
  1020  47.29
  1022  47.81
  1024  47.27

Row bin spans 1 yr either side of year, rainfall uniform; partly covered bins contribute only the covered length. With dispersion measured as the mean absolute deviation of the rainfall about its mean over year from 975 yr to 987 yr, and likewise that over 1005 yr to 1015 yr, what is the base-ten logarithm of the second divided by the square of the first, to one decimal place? -1.0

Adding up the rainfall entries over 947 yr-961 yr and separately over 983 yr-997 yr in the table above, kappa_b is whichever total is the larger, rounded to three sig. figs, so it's 444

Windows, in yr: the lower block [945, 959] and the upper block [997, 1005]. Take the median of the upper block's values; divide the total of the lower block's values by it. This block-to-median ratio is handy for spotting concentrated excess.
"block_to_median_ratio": 11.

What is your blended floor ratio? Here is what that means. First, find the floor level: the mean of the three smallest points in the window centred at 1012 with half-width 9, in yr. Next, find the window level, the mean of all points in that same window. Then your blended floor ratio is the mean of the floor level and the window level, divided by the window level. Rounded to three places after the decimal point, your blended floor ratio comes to 0.964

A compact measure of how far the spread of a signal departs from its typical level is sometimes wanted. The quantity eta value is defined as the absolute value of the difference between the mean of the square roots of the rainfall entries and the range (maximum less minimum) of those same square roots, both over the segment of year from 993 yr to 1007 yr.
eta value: 6.13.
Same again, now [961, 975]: 7.15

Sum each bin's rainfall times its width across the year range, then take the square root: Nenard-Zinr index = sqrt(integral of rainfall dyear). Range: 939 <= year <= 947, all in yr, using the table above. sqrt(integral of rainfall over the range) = 22.0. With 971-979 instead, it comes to 21.5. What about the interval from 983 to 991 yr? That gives 21.9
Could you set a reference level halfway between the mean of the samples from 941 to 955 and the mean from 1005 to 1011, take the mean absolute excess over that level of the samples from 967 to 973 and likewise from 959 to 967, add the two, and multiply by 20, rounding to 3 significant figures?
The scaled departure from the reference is 313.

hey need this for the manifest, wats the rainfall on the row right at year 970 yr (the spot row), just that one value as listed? 58.56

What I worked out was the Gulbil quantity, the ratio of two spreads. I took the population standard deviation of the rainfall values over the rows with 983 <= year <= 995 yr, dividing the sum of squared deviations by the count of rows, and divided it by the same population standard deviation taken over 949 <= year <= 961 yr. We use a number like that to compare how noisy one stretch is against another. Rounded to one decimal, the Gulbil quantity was 5.6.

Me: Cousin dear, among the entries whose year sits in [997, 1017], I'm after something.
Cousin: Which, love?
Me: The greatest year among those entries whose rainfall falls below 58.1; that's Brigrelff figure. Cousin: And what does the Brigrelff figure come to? 1016 yr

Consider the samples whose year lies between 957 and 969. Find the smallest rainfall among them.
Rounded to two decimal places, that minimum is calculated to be 58.23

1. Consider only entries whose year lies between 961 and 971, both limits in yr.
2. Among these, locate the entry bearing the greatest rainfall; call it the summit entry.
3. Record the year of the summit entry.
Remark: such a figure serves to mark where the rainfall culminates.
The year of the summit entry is 964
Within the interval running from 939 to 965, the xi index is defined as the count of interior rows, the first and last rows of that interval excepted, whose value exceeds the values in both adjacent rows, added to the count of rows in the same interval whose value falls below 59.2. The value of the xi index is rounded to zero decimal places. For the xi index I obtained 4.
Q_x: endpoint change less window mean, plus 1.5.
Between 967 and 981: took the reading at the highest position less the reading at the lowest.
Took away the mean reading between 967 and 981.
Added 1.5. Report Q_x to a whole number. -55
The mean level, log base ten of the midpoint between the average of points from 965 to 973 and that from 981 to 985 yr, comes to 1.80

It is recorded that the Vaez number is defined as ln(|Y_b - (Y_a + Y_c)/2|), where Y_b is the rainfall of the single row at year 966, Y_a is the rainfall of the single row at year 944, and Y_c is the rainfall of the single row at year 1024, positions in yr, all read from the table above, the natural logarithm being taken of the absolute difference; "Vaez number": 1.95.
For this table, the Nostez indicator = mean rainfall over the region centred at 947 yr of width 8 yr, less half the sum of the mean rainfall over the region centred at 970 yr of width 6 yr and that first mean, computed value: 1.6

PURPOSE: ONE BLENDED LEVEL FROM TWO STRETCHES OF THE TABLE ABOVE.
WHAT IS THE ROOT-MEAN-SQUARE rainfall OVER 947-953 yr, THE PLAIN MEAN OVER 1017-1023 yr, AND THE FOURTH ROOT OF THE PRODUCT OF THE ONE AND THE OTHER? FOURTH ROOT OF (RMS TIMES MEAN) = 7.38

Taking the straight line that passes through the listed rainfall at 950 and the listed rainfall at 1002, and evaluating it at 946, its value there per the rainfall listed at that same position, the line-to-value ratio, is 1.00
